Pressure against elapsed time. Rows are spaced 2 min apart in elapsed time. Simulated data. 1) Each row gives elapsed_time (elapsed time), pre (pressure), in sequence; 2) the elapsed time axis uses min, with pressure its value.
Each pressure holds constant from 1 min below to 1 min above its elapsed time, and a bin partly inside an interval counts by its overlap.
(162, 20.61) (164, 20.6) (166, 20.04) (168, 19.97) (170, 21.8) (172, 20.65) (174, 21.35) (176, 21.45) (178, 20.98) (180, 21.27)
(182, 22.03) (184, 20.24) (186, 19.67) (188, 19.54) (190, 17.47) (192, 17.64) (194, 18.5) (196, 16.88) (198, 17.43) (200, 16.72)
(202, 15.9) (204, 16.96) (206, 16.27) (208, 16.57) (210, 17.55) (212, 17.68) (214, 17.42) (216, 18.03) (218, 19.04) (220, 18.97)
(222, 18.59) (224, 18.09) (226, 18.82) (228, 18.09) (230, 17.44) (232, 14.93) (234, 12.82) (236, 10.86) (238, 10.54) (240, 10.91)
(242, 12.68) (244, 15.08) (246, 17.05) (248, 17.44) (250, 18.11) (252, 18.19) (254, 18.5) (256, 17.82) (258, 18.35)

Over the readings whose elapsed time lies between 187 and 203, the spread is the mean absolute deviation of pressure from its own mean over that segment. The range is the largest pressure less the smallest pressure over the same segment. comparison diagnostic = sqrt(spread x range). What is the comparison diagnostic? 1.7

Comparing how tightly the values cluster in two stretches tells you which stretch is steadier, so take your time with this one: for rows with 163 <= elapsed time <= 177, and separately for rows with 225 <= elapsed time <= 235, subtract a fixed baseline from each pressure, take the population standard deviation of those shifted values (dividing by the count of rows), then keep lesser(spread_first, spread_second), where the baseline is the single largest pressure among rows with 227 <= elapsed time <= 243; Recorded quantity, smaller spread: 0.66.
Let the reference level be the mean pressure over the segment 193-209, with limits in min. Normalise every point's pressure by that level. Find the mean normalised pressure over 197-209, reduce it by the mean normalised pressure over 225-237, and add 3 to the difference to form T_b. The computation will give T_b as 3.07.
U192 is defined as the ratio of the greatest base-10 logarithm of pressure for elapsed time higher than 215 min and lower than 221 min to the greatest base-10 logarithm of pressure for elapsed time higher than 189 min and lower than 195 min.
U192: 1.01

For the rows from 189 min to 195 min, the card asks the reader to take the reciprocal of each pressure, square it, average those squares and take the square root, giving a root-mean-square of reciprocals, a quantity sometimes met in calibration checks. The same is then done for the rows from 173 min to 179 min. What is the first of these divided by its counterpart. 1.2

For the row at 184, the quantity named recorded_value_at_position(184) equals 20.24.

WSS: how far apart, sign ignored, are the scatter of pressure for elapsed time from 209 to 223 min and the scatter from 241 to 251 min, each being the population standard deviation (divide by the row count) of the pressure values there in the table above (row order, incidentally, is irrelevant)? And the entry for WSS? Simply 1.3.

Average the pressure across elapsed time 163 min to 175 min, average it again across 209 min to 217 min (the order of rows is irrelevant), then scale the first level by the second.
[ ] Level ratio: 1.17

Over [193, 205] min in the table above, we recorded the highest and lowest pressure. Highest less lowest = 2.6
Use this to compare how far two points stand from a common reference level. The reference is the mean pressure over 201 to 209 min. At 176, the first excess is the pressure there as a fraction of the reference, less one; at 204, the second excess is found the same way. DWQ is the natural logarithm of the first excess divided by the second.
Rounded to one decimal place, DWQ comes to 2.2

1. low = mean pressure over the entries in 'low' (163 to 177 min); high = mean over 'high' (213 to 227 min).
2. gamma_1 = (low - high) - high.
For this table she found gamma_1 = -16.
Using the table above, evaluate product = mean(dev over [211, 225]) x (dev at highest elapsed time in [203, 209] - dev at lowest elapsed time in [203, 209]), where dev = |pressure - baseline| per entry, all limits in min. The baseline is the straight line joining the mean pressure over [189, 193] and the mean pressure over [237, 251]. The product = 0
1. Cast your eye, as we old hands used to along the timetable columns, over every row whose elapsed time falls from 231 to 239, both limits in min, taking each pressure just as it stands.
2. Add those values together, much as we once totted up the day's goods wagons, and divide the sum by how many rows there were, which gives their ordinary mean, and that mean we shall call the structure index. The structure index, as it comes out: 12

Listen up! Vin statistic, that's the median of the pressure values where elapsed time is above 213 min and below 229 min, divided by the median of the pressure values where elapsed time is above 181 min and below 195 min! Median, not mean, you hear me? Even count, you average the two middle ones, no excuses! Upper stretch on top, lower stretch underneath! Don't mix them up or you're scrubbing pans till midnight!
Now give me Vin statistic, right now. 0.94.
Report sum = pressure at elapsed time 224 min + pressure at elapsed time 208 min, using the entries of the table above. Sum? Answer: 35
